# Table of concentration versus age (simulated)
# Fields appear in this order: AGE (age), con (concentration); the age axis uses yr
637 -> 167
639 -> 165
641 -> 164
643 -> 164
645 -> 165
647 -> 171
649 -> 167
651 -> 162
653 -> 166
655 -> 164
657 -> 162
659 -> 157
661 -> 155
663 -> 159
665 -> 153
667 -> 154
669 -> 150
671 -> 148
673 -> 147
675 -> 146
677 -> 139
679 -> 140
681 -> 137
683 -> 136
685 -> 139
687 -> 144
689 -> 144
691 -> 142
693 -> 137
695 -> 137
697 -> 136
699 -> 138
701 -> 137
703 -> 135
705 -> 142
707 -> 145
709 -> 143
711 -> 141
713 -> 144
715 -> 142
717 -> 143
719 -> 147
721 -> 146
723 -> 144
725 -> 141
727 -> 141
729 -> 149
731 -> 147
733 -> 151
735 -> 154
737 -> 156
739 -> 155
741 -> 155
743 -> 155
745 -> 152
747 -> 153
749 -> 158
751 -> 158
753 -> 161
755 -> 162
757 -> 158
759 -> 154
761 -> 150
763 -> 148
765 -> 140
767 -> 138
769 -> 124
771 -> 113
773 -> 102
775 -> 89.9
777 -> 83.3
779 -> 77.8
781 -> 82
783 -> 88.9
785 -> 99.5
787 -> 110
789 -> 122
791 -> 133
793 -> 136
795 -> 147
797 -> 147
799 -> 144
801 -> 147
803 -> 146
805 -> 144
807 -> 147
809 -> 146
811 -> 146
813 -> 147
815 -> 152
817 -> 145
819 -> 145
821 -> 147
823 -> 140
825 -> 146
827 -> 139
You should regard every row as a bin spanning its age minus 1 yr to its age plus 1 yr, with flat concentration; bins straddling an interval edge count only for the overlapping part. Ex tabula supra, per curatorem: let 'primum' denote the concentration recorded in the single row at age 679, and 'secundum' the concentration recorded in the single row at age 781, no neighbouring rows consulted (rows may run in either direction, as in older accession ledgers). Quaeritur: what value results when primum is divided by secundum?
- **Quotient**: 1.71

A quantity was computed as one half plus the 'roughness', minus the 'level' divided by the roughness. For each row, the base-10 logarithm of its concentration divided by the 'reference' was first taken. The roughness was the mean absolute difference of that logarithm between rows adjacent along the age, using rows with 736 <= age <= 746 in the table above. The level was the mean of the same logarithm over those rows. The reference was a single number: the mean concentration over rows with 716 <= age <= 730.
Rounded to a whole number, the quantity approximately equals -10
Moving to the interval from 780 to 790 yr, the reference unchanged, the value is 4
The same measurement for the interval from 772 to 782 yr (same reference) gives 7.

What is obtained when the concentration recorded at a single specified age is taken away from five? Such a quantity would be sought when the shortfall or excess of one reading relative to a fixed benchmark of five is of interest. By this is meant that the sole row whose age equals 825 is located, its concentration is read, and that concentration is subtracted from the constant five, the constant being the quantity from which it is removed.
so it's -141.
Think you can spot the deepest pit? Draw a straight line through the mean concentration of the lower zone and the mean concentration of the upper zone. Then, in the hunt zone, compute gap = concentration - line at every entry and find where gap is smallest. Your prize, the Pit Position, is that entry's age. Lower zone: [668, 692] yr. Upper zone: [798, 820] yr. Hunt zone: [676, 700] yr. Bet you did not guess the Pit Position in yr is 697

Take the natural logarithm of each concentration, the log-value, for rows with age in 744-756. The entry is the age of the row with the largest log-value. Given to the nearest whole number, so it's 755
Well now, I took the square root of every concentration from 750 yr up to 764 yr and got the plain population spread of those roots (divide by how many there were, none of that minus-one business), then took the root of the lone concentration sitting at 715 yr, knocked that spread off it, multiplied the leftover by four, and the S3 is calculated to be 46.9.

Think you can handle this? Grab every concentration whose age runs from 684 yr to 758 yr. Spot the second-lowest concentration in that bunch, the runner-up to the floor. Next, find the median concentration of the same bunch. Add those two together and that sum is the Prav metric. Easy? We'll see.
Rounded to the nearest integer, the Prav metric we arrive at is 280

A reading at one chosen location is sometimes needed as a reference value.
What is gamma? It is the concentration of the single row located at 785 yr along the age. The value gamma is 99.5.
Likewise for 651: 162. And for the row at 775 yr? 89.9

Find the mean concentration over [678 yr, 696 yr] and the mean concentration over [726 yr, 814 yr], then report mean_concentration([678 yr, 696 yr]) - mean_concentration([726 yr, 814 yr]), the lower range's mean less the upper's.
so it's 3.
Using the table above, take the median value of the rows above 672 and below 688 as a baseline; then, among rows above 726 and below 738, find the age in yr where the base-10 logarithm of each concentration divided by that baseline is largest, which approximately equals 737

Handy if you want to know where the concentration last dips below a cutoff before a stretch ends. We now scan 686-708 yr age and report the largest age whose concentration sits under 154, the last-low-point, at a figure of 707 yr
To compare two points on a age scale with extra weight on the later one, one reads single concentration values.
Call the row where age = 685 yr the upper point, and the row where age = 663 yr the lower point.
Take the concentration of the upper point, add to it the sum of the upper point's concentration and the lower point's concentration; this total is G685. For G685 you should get 437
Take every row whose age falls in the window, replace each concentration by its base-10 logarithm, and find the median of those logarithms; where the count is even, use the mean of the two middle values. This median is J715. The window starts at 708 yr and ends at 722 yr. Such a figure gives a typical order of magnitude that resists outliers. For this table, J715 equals 2.16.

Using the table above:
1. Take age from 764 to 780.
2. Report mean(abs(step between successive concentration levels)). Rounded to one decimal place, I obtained 8.9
